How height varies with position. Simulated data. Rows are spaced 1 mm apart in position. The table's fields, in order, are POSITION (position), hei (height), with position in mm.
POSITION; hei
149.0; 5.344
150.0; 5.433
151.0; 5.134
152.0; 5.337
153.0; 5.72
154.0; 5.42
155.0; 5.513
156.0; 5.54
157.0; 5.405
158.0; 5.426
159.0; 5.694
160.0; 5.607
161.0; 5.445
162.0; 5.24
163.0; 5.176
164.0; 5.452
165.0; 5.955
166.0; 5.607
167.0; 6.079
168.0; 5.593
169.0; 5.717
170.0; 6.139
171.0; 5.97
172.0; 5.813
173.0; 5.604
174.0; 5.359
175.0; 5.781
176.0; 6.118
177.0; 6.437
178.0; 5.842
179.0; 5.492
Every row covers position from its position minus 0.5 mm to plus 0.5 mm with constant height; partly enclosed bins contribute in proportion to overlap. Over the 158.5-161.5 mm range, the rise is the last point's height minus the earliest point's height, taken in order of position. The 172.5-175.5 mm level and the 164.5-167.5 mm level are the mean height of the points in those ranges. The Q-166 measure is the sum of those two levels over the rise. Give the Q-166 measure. -46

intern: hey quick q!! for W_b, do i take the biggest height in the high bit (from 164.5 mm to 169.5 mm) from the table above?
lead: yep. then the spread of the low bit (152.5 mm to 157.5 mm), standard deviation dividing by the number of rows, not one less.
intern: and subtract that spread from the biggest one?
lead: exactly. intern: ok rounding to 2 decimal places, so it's 5.97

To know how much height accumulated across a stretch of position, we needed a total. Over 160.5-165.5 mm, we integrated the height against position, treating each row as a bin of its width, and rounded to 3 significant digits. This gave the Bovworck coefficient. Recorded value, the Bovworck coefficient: 27.3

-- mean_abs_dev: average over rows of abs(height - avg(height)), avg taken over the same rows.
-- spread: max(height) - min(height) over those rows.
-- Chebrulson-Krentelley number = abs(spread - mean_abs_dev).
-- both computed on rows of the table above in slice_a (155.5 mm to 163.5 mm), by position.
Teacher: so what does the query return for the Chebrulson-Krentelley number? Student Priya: 0.39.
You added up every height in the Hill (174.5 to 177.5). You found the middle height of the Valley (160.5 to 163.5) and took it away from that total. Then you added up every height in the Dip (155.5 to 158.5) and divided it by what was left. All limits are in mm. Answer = 1.25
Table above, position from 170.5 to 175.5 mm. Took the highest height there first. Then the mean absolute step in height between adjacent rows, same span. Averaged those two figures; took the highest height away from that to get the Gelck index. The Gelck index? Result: -2.86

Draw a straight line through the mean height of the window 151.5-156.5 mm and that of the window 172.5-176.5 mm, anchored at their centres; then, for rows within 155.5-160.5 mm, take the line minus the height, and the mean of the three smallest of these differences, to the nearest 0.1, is -0.1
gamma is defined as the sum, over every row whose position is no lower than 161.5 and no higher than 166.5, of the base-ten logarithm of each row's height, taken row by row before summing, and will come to 3.69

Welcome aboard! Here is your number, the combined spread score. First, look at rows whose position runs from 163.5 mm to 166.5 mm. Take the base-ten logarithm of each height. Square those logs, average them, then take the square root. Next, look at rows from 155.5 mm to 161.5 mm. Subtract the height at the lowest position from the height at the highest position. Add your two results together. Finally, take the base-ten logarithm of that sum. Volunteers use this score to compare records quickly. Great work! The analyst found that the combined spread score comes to -0.18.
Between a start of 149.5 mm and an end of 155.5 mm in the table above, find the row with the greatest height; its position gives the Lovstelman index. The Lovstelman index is 153.0 mm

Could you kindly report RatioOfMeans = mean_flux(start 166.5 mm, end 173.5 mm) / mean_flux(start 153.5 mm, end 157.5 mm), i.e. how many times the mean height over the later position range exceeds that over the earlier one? 1.07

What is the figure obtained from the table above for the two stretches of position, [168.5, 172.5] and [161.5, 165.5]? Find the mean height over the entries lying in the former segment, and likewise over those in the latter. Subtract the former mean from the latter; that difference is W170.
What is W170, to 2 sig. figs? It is -0.45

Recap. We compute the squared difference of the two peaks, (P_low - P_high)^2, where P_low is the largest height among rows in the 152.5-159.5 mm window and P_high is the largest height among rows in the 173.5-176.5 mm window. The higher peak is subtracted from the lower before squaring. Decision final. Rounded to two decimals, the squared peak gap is 0.16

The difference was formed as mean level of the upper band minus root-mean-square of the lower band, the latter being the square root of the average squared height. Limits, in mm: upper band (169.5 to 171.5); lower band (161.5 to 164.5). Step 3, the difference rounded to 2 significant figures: 0.76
